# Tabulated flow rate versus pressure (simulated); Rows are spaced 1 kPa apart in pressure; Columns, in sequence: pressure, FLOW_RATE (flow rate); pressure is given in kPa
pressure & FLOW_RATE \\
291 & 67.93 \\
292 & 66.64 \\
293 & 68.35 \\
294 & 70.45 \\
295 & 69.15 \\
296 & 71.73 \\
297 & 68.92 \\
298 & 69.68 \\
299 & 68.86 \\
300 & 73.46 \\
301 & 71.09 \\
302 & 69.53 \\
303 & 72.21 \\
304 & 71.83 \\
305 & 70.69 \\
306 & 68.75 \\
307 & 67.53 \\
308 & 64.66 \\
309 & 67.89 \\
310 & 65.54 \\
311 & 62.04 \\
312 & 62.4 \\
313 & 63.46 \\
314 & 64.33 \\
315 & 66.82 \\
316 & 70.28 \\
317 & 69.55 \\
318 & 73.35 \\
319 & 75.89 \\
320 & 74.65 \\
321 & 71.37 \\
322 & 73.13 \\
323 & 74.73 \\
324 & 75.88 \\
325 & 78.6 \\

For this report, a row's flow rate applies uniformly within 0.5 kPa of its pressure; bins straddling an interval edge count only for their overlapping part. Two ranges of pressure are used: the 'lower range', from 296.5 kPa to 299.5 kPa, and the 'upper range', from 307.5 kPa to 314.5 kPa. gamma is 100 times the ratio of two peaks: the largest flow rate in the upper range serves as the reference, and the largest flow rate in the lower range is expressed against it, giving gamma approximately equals 103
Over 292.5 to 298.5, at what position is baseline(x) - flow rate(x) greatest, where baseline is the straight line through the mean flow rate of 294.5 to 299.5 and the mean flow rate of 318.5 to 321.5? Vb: 297 kPa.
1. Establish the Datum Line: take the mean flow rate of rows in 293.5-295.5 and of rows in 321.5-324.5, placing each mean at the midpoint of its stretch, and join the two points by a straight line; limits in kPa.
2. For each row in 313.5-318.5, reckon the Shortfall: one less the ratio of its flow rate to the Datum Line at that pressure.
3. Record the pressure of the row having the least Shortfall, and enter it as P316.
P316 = 318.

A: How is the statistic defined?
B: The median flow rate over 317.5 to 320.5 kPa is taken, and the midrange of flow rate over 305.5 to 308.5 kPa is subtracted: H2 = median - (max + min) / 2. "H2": 7.9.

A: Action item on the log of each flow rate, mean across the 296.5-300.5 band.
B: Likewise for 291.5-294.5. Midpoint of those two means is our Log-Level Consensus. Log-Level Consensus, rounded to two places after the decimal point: 1.84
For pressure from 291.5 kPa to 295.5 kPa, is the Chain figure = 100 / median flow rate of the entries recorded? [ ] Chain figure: 1.45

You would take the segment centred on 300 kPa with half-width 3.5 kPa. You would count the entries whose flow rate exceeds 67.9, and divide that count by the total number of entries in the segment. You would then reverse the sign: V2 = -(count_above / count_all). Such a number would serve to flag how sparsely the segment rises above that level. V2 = -1.0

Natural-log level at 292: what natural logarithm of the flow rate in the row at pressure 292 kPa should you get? 4.20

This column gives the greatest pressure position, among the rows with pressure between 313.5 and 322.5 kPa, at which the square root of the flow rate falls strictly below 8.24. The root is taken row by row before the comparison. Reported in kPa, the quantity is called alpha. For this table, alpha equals 315 kPa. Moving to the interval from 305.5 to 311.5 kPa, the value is 311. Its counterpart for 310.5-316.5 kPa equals 315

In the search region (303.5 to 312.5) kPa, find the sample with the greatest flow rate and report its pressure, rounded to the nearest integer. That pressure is 304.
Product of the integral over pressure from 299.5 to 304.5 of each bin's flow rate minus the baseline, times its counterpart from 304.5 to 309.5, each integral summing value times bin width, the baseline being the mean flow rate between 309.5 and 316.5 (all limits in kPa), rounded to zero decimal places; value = 485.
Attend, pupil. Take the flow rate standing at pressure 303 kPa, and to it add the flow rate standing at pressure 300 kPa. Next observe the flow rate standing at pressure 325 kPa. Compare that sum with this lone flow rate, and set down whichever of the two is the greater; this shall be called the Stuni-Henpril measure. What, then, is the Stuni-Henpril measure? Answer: 146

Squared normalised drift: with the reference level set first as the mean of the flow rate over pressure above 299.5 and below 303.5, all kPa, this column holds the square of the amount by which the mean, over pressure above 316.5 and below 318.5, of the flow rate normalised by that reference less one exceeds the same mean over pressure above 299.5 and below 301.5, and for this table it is 0.0001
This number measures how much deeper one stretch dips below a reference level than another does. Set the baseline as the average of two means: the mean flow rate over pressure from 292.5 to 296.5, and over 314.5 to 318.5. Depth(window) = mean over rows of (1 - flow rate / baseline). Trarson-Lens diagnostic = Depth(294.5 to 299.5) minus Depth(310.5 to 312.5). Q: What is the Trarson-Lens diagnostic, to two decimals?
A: -0.11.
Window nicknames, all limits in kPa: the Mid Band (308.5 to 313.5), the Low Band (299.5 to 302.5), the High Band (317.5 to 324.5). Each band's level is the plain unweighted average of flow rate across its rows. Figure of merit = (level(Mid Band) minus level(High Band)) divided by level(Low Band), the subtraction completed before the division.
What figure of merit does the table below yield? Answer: -0.14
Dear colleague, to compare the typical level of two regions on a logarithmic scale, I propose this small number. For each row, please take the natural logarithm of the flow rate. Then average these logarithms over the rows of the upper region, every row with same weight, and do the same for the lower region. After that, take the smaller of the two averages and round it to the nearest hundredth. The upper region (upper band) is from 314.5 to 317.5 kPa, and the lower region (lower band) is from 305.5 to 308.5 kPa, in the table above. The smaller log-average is 4.20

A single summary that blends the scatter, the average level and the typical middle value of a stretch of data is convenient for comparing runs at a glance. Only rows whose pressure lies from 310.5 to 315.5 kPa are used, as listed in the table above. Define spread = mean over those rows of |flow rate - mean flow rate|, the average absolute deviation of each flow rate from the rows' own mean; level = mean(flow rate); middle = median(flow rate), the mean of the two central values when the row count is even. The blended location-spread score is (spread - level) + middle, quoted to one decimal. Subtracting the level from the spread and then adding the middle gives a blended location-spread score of 1.1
